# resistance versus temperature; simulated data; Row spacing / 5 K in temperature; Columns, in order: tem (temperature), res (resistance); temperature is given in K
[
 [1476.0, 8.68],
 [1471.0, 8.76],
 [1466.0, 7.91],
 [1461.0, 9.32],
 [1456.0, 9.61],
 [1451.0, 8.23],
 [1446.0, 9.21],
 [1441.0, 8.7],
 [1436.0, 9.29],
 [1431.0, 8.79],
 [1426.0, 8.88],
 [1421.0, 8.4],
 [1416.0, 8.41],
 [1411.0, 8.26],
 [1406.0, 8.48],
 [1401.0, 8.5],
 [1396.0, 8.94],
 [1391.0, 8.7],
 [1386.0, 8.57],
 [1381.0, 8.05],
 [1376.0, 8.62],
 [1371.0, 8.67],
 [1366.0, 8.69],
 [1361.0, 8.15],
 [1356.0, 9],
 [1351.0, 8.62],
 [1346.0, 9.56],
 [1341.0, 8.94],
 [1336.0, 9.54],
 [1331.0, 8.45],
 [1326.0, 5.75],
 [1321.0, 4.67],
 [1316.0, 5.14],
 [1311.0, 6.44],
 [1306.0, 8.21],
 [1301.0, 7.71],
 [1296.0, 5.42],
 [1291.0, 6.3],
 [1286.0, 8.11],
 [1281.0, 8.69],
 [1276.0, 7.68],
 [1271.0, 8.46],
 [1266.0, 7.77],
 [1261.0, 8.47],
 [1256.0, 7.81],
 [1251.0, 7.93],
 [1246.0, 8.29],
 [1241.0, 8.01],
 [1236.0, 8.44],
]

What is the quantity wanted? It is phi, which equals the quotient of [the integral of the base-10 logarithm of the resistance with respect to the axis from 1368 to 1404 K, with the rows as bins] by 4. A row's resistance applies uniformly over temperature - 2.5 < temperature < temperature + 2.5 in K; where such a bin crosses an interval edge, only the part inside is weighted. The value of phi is 8.4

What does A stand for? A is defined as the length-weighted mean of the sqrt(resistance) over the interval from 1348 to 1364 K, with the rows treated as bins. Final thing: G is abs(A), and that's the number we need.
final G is 2.94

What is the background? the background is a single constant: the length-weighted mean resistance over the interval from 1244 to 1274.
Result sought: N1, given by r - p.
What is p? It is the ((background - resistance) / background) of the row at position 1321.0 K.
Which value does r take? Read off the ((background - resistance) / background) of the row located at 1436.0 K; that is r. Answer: -0.57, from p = 0.42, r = -0.145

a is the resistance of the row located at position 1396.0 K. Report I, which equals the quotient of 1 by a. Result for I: 0.112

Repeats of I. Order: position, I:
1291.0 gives 0.159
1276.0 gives 0.130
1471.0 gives 0.114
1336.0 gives 0.105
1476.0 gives 0.115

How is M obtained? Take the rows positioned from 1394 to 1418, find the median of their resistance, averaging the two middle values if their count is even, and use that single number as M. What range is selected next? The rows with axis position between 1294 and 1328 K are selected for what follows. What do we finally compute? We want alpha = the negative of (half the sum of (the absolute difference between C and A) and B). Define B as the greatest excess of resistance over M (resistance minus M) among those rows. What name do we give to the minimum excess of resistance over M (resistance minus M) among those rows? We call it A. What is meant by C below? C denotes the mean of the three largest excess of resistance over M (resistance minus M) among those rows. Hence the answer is -1.3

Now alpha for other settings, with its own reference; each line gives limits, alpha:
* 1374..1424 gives -0.6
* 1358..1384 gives -0.4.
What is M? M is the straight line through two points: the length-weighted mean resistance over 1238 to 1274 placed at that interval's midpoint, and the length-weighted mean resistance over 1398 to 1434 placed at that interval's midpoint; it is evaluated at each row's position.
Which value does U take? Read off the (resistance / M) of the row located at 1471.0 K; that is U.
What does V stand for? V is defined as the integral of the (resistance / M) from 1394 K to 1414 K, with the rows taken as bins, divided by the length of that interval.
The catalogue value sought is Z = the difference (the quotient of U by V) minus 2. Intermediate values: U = 1.01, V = 1.00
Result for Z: -1.00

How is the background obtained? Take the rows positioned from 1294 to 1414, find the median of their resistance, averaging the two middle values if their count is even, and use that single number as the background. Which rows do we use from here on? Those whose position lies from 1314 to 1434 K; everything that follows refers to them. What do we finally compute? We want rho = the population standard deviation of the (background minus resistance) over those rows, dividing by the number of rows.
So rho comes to 1.2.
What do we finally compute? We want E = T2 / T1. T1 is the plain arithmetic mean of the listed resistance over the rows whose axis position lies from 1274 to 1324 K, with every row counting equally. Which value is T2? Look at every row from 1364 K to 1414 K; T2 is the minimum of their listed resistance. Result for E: 1.2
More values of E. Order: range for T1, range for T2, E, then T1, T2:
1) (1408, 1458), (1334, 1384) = 0.9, 8.8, 8.05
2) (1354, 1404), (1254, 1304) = 0.6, 8.6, 5.42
